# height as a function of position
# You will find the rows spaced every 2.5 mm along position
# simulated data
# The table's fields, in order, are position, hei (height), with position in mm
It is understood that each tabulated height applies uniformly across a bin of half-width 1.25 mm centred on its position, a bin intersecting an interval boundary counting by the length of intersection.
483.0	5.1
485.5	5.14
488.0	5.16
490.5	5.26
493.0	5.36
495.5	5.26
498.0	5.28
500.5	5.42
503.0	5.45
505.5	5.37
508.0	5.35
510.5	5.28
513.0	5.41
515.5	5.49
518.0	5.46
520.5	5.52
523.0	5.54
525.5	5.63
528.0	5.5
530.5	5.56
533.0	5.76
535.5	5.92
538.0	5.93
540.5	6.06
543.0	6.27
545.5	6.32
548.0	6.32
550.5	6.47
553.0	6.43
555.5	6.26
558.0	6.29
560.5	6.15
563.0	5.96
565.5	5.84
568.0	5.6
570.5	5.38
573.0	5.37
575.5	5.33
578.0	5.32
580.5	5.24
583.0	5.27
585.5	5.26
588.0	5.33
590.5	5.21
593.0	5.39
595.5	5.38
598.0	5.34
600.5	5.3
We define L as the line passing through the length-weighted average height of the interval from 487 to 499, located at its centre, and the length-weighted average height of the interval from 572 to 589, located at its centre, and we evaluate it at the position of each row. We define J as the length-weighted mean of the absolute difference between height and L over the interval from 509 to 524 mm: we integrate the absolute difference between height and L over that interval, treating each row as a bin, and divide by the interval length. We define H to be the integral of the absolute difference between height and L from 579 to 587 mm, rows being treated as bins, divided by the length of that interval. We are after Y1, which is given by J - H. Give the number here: 0.13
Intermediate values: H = 0.04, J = 0.171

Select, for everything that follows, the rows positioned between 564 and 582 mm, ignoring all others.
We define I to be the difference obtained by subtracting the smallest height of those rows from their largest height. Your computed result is 0.60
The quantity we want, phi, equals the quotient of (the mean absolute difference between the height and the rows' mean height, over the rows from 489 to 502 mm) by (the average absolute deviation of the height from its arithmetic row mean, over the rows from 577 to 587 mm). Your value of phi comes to 2.5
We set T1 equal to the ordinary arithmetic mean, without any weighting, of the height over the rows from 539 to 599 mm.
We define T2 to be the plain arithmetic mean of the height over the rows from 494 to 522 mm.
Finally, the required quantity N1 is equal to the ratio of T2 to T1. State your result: 0.94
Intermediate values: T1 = 5.74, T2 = 5.39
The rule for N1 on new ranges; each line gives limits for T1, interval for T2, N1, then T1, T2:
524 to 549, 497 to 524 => 0.91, 5.93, 5.42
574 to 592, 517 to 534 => 1.05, 5.28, 5.57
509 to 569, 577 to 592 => 0.90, 5.87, 5.27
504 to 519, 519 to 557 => 1.11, 5.39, 5.97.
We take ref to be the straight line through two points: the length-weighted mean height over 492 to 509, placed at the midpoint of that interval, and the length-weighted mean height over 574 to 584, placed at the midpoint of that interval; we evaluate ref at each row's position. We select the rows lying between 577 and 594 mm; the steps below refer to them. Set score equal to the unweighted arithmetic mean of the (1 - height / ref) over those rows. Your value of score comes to 0.00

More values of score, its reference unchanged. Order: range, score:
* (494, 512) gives 0.00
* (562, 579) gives -0.05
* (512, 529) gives -0.03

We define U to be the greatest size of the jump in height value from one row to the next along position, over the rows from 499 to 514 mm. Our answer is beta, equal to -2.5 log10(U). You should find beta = 2.22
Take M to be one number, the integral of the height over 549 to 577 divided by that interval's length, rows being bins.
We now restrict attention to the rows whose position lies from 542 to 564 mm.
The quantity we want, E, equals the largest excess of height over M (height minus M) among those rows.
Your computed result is 0.6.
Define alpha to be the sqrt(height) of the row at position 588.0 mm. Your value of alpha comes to 2.31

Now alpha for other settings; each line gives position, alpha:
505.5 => 2.32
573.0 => 2.32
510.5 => 2.30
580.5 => 2.29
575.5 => 2.31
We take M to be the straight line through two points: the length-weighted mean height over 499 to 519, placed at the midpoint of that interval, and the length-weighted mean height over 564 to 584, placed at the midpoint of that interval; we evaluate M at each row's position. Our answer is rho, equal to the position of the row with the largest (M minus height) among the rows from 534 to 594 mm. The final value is 590.5 mm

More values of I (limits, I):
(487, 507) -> 0.29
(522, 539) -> 0.43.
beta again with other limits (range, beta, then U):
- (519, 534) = 1.75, 0.20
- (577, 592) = 2.30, 0.12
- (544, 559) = 1.92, 0.17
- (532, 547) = 1.69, 0.21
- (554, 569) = 1.55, 0.24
